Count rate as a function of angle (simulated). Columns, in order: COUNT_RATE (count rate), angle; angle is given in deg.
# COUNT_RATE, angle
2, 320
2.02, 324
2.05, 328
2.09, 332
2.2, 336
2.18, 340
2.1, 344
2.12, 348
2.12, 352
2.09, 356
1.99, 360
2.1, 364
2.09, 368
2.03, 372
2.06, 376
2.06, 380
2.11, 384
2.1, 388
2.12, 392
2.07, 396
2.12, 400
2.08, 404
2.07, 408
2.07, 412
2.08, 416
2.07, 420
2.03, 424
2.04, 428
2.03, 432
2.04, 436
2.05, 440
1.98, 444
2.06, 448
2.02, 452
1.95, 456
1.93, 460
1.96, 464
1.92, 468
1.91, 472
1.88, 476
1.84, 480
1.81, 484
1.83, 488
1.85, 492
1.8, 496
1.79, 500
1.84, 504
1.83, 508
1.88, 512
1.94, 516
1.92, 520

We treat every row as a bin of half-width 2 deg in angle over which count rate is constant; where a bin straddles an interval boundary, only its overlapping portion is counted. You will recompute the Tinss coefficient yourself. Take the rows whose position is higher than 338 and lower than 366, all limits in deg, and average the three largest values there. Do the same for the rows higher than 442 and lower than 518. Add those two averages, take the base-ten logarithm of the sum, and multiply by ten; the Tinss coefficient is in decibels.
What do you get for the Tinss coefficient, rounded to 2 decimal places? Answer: 6.19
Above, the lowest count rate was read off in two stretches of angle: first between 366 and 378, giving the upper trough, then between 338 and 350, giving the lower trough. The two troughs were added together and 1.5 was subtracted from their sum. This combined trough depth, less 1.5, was 2.63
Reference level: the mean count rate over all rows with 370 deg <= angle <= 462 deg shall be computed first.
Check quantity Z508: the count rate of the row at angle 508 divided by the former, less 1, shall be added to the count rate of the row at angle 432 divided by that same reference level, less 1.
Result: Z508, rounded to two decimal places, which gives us -0.12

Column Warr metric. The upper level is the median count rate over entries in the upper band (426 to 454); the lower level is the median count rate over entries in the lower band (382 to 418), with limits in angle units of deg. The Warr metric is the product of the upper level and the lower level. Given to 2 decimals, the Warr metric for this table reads 4.24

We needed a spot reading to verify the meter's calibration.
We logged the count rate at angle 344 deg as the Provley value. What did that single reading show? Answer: 2.1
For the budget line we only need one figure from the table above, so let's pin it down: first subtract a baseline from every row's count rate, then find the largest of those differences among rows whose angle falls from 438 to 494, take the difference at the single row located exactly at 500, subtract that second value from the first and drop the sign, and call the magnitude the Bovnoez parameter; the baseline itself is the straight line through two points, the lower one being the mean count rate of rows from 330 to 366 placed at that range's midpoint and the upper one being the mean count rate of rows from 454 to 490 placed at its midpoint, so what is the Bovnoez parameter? 0.18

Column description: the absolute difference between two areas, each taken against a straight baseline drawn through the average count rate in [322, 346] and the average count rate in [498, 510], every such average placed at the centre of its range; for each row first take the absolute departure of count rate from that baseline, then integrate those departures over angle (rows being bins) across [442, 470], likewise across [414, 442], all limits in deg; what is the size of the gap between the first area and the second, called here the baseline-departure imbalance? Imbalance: 0.8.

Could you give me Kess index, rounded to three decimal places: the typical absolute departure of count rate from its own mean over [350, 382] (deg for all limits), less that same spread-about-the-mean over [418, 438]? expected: 0.021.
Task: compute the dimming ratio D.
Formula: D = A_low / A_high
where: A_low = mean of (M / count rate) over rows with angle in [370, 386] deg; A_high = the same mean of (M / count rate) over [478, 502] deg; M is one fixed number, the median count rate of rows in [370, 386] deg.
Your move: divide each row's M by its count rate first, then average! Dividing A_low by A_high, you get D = 0.88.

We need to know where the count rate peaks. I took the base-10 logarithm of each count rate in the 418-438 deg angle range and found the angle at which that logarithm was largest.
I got 420 deg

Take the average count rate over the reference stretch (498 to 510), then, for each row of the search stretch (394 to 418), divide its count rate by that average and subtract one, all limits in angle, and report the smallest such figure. 0.14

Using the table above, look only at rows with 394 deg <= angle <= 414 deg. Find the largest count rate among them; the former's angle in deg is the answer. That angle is 400 deg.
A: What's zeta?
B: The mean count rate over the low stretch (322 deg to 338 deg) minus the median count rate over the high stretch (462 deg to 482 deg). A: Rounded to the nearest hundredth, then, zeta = 0.18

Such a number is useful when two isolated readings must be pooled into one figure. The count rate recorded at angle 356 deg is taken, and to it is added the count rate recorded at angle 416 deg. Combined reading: 4.17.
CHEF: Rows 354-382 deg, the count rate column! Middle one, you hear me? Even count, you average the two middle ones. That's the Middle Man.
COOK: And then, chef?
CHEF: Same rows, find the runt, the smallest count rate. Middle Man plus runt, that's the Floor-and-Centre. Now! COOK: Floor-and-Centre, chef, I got 4.05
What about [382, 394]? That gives 4.21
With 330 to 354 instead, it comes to 4.21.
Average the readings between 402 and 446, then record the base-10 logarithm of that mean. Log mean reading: 0.312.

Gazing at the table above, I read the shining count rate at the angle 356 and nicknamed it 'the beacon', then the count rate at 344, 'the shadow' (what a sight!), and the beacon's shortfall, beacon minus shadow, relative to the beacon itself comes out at 0.00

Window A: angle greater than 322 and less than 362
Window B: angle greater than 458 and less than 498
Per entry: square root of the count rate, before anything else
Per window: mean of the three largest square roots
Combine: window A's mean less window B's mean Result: 0.080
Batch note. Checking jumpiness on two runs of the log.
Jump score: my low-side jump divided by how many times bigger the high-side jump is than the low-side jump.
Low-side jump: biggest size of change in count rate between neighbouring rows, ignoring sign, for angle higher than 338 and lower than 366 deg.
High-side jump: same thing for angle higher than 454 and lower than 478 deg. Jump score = 0.30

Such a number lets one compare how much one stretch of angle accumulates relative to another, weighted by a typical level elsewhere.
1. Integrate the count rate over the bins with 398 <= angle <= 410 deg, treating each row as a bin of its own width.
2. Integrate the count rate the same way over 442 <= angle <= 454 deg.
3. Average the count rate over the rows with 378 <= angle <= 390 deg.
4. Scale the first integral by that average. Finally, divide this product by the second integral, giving 2.16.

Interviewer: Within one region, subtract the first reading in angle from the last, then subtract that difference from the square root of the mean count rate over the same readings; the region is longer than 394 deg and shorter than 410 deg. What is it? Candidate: 1.44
